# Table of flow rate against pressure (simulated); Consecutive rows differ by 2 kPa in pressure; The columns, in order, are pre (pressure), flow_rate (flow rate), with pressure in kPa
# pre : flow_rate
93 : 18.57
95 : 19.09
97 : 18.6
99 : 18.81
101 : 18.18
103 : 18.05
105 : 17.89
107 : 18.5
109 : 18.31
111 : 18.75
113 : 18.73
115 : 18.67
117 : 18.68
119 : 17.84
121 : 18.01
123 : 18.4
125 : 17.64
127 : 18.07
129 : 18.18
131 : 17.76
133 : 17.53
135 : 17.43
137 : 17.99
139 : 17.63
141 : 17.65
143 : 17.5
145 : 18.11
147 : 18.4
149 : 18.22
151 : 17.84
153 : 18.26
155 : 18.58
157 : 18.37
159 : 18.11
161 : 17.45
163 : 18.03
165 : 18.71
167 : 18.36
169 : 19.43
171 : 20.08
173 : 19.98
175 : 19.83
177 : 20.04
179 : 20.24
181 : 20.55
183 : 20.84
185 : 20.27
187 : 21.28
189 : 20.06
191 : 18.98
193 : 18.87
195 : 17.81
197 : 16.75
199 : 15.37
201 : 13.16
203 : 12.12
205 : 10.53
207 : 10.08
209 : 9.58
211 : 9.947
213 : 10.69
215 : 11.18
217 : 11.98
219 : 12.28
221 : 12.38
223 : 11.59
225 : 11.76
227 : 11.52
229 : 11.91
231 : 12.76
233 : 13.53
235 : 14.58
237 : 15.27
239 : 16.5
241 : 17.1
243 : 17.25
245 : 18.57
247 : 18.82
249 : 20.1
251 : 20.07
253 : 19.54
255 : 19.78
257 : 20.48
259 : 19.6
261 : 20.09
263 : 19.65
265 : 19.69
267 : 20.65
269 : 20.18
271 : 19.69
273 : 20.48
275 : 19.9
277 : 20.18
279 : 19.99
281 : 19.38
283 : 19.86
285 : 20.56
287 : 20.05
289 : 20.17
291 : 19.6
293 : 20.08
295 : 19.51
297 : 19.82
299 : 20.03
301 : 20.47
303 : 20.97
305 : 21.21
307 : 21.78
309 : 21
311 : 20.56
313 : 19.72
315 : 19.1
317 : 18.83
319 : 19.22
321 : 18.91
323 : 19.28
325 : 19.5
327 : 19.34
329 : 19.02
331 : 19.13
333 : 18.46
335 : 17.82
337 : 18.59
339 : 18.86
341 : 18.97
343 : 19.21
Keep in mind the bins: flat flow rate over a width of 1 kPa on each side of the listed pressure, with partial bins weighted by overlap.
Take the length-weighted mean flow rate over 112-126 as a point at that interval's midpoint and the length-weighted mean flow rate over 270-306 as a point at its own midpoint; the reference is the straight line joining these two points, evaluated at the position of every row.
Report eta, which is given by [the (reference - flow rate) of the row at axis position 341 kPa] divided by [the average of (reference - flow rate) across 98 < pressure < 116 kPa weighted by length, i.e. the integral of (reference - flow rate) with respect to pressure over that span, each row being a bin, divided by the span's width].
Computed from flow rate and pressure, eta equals -6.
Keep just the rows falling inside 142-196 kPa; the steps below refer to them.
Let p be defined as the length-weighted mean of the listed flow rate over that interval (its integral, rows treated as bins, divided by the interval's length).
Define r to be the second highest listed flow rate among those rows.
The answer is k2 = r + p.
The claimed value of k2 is 40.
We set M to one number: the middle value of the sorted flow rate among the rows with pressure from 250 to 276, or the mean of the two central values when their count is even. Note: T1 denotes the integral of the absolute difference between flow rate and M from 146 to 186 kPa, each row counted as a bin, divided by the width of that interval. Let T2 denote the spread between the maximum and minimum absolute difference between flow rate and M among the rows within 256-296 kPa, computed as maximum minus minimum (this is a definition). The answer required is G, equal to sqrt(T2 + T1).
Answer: 1.4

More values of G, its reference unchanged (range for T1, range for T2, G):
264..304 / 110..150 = 1.3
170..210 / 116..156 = 2.1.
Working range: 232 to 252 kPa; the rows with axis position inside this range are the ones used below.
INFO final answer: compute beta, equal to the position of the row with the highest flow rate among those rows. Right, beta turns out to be 249 kPa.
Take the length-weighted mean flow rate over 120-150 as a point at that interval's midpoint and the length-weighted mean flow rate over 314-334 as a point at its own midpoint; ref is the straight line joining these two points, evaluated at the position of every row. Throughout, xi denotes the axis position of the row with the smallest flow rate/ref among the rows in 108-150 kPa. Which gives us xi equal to 135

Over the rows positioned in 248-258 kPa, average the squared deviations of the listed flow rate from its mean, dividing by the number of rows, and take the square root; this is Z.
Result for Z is 0.32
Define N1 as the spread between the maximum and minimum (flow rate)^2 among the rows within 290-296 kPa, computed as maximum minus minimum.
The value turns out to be 23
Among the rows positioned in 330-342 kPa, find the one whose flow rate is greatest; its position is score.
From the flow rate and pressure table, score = 331 kPa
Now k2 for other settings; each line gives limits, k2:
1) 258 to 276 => 40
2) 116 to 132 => 36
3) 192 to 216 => 31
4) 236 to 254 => 38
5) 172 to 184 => 41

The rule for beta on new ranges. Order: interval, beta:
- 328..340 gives 331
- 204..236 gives 235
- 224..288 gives 267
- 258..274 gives 267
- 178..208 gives 187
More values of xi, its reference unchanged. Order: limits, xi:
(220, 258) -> 227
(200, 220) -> 209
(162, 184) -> 163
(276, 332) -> 317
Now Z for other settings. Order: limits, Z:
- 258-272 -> 0.36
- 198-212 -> 1.97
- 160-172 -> 0.87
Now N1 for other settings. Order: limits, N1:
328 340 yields 48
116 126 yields 38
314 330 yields 26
